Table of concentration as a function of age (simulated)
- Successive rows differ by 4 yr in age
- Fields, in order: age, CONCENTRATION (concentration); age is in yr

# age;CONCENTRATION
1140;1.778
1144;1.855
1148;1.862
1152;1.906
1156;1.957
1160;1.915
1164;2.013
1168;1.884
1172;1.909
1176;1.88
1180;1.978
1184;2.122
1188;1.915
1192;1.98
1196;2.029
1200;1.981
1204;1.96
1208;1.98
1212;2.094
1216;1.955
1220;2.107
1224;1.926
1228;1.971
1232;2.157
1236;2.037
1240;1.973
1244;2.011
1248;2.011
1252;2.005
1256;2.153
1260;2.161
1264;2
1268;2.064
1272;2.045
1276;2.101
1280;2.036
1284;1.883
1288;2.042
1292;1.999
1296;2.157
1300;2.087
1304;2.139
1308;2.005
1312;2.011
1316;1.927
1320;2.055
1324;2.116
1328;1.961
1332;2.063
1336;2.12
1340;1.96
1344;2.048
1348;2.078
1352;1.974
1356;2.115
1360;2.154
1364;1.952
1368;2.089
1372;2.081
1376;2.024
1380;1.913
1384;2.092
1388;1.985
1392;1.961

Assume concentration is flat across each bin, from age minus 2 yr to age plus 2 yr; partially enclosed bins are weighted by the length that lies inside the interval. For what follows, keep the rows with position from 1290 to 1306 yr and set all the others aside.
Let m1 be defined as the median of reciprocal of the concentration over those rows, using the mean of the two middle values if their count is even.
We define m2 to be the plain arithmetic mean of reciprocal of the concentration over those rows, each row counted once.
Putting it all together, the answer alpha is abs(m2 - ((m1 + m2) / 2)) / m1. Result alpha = 0.0045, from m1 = 0.473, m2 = 0.478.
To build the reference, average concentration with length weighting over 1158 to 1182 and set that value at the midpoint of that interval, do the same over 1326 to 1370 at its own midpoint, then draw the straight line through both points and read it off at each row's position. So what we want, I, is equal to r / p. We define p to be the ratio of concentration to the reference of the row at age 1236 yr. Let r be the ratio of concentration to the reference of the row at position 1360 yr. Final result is 1.02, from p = 1.03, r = 1.05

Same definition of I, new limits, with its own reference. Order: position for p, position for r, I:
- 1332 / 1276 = 1.04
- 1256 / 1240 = 0.92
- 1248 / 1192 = 1.00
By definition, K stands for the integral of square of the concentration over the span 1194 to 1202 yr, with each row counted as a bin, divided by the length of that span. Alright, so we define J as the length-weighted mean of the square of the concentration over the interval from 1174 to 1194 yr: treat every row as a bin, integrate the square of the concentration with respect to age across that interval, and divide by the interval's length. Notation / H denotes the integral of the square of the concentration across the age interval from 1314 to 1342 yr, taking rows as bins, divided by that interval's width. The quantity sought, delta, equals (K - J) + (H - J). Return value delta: 0.3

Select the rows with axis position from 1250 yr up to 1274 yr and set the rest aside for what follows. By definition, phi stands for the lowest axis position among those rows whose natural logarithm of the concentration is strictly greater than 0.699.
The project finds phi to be 1256 yr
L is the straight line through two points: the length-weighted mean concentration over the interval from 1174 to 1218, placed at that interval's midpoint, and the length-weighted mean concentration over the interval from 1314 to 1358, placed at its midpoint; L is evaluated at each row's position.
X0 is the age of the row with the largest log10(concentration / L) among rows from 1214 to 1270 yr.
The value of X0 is 1232 yr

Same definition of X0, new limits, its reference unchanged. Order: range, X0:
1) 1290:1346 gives 1296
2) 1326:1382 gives 1360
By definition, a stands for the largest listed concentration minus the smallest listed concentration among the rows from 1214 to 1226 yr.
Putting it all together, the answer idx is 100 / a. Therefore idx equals 552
